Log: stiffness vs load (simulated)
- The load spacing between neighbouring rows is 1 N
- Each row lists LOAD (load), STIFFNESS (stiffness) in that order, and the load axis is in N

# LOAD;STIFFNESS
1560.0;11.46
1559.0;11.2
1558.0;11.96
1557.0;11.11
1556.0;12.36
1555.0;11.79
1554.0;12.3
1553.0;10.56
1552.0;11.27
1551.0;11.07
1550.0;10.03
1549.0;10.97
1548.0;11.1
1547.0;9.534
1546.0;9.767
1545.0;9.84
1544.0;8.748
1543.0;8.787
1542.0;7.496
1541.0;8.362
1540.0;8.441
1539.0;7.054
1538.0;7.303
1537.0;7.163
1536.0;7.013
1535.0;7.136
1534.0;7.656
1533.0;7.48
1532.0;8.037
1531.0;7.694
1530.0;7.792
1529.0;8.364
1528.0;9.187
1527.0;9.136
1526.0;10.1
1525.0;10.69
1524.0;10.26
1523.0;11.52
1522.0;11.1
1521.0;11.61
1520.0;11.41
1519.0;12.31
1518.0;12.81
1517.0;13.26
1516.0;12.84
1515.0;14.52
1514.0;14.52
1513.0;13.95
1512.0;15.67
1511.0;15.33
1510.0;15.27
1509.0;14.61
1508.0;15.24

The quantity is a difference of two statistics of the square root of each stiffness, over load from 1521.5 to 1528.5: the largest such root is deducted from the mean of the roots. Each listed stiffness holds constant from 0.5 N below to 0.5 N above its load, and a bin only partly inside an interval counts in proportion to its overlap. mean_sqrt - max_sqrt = -0.19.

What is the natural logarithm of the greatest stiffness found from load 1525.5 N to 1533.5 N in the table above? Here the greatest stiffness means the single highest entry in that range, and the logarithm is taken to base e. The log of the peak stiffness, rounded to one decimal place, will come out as 2.3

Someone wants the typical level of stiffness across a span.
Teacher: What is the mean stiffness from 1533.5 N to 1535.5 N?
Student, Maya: 7.4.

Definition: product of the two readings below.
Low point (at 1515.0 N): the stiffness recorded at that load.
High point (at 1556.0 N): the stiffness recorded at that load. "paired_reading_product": 179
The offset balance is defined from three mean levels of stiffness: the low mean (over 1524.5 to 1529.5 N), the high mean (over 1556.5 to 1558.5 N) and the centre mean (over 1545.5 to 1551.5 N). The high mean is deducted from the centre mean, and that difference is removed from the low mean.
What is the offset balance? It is 10.6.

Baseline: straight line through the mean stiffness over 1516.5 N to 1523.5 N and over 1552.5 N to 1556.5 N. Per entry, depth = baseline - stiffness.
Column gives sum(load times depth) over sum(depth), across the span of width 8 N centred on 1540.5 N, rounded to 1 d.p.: 1540.2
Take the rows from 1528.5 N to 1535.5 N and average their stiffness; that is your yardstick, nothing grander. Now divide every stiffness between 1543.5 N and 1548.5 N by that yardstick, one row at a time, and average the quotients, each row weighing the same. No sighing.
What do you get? 1.27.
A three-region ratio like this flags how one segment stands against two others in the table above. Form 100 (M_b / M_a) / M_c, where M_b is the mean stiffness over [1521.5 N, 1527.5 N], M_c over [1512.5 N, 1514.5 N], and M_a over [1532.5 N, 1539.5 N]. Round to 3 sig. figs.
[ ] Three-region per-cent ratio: 10.1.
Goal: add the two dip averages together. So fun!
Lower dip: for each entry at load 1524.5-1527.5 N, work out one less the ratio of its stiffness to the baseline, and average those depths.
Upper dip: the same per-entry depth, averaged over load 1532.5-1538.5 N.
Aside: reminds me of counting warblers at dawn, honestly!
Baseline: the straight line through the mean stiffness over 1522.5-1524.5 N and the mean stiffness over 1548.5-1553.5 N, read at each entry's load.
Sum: 0.41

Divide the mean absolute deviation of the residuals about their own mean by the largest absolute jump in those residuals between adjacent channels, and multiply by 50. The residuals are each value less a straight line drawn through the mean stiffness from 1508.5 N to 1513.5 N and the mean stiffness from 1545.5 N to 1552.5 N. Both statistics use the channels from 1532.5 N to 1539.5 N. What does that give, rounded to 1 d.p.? 21.6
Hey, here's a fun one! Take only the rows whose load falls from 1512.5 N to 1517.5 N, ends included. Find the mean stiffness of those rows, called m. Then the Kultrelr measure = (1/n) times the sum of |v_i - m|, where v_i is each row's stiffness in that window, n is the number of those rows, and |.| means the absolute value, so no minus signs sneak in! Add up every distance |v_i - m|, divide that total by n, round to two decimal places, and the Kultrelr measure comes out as 0.61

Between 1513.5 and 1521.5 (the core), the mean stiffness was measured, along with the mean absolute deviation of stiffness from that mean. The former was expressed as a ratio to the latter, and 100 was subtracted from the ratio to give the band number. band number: -86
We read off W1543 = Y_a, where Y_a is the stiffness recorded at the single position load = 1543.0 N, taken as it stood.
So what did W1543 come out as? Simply 8.787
